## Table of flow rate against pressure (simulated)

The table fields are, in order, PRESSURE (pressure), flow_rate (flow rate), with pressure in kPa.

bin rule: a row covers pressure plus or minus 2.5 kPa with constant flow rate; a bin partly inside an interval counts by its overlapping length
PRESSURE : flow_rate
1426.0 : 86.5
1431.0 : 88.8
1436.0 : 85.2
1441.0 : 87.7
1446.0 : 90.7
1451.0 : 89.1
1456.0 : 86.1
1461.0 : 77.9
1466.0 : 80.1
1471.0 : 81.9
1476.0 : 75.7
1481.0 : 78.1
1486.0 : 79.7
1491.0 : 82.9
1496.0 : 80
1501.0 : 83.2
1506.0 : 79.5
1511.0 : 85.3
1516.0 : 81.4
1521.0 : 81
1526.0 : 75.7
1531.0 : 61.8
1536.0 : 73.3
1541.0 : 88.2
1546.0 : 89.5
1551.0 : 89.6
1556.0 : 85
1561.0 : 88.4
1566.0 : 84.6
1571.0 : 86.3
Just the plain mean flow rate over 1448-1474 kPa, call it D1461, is 83.0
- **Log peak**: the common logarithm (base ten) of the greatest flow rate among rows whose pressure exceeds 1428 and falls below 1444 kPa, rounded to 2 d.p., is 1.95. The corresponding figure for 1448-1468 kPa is 1.95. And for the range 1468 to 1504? 1.92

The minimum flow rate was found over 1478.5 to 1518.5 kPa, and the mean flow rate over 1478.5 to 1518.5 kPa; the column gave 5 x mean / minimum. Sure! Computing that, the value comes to 5.20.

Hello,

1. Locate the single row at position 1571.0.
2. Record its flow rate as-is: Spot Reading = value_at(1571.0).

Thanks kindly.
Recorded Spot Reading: 86.3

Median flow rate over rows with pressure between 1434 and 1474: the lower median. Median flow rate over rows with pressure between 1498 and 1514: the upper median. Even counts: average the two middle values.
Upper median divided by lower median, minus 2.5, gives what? -1.53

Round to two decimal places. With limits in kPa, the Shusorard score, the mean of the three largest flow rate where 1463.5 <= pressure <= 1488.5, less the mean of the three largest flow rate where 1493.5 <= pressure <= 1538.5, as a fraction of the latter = -0.03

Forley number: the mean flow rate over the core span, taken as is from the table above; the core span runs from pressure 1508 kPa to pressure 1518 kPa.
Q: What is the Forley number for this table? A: 83.3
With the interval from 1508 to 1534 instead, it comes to 77.0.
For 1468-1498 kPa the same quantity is 79.7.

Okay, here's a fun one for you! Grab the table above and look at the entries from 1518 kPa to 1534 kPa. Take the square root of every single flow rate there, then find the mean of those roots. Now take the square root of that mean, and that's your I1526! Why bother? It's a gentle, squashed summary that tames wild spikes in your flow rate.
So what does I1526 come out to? 2.92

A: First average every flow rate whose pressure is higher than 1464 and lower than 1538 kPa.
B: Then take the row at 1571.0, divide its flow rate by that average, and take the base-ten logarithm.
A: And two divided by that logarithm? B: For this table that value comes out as 50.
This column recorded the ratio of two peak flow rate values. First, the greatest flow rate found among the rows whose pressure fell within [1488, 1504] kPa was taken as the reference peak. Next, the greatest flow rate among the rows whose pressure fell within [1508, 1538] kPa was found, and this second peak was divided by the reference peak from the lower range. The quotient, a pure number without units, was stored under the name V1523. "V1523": 1.03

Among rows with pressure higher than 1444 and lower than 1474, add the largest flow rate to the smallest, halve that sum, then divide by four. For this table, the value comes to 21.1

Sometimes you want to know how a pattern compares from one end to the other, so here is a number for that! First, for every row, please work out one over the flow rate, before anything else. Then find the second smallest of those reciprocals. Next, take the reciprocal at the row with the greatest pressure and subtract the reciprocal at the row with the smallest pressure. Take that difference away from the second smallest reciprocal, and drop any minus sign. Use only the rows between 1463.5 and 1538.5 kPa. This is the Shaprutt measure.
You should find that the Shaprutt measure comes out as 0.0109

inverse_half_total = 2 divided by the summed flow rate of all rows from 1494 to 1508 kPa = 0.0082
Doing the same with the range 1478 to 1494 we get 0.0083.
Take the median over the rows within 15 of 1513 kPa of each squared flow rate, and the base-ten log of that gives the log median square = 3.82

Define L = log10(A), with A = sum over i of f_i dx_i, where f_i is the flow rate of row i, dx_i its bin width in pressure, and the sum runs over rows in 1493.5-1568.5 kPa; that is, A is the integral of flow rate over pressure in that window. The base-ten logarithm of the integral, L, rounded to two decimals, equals 3.79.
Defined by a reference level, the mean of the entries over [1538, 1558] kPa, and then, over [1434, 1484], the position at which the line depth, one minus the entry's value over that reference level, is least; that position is 1446.0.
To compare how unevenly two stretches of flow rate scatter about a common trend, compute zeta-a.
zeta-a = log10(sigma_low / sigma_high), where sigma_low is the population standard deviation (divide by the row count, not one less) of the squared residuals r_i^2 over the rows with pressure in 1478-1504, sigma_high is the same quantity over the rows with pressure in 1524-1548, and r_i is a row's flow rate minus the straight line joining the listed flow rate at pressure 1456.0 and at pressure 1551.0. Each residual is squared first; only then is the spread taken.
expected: -1.1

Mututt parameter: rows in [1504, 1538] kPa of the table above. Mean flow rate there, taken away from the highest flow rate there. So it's 8.4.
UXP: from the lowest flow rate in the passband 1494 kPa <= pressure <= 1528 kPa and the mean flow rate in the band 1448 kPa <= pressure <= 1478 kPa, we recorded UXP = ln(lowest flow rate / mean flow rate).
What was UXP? -0.1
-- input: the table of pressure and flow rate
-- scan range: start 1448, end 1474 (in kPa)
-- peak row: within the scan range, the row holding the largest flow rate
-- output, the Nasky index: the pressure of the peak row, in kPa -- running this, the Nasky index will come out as 1451.0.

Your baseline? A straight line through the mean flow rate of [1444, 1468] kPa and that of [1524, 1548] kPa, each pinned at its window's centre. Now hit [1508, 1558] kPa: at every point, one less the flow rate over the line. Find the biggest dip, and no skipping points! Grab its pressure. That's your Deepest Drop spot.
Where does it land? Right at 1531.0 kPa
